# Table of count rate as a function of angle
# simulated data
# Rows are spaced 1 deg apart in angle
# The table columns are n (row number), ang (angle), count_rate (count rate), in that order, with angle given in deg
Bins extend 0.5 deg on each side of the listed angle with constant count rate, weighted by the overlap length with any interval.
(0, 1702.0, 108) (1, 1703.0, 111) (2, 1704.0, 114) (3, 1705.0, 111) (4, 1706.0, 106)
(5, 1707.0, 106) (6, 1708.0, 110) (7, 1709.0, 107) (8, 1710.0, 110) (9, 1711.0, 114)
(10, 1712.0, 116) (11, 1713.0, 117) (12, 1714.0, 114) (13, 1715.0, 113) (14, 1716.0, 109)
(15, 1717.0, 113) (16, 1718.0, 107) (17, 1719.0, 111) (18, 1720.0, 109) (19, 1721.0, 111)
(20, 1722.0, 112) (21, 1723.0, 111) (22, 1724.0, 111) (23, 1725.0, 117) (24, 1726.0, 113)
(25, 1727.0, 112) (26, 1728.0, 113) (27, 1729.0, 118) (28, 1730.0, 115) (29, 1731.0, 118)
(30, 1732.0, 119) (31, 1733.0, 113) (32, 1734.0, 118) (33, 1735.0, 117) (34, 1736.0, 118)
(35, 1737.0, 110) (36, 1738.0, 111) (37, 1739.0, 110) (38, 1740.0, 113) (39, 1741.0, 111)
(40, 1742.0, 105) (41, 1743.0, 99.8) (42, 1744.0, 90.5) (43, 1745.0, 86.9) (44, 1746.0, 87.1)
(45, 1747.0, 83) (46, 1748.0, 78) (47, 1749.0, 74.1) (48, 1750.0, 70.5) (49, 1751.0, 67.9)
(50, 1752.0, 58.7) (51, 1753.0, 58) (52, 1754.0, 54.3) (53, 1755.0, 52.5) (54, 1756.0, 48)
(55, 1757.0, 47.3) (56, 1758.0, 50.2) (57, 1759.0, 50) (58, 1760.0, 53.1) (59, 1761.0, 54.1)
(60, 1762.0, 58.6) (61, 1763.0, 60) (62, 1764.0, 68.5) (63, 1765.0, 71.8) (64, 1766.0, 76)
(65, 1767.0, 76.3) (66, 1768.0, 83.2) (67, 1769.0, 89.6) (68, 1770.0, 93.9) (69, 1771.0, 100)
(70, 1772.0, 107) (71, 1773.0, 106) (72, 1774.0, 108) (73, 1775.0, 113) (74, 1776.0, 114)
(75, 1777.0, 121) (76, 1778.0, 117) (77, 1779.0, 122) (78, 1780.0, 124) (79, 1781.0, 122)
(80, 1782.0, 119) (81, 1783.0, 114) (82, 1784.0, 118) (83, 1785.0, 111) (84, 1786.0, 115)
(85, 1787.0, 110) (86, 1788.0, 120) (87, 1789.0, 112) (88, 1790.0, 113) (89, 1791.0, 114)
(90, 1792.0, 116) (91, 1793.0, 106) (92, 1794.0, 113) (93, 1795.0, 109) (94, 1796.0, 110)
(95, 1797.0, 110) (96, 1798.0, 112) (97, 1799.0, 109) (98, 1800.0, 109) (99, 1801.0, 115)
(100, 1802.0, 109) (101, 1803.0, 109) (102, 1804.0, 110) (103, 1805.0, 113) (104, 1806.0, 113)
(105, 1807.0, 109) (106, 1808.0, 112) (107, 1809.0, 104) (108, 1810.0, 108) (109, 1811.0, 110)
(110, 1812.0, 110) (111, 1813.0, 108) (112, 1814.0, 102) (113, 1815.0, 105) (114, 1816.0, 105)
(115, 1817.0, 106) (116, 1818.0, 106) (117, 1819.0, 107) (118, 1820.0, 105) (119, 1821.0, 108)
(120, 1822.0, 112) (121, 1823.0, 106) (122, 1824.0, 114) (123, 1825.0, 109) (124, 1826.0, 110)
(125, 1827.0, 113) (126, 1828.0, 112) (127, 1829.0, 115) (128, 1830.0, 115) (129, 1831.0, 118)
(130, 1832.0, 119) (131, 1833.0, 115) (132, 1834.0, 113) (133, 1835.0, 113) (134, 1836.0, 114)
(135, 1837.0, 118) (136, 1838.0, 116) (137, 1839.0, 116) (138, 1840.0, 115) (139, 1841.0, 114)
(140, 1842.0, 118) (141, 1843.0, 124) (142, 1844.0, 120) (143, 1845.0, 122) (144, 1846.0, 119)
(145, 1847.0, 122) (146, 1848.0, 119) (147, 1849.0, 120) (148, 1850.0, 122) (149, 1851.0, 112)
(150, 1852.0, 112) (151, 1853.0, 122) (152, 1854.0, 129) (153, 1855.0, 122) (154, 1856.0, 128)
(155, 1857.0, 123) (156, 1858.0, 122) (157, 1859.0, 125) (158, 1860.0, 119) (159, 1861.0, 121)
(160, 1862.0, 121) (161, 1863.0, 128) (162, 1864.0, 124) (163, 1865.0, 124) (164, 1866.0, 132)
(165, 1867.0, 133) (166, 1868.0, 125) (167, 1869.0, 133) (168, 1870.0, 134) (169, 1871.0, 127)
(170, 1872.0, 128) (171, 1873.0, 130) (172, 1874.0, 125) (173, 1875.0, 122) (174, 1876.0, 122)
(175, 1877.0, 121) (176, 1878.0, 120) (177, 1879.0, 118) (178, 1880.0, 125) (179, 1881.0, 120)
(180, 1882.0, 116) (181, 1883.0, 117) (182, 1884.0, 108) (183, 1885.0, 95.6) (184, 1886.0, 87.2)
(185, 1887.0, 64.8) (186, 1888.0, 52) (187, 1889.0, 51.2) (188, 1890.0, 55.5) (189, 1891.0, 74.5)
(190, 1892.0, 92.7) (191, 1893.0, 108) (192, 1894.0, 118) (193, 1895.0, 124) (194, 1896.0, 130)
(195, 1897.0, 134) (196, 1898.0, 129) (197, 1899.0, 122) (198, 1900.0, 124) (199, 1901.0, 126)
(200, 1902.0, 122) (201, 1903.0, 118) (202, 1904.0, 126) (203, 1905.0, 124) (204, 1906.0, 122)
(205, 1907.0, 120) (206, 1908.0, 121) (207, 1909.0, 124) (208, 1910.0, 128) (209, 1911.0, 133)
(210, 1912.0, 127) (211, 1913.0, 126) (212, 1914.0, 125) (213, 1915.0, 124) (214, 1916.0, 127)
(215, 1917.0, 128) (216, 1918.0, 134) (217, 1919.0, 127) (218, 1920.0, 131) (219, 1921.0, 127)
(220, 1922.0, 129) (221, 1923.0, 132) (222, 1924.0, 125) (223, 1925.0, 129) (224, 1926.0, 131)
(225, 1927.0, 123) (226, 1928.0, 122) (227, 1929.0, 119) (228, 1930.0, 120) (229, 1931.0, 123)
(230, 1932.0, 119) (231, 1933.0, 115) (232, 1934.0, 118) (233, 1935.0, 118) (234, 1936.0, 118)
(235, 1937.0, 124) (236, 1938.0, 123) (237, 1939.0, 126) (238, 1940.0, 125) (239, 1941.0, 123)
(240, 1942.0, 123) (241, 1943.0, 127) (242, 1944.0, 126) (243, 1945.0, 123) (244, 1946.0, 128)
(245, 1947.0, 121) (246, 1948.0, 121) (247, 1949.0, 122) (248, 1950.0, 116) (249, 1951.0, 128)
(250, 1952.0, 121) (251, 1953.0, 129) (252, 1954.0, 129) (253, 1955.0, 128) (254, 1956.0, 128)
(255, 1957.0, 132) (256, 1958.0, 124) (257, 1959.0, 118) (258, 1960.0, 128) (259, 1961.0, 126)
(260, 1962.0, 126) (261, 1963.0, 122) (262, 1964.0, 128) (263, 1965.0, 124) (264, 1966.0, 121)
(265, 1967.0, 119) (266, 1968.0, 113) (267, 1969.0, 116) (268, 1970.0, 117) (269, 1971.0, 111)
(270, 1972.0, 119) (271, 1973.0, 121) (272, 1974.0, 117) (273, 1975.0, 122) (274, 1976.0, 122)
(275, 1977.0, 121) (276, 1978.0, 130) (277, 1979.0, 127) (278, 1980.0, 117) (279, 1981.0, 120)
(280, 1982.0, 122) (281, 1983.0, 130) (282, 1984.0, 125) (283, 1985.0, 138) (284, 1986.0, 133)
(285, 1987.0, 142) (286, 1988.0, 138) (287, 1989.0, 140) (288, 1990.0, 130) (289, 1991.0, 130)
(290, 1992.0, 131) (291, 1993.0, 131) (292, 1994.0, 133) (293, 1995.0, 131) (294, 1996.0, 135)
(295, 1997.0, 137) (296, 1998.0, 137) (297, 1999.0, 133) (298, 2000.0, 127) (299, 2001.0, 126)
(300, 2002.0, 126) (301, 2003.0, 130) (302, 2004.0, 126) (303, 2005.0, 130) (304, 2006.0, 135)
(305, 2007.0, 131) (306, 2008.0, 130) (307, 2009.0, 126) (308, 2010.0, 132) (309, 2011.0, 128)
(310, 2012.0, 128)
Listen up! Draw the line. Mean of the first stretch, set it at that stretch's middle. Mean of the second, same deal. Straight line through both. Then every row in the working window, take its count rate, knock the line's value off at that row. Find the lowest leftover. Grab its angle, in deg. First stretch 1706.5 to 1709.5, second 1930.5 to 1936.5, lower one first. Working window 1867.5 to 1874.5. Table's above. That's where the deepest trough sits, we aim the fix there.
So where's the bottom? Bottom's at 1874.0 deg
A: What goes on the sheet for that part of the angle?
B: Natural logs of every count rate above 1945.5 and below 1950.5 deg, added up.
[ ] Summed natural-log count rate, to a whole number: 24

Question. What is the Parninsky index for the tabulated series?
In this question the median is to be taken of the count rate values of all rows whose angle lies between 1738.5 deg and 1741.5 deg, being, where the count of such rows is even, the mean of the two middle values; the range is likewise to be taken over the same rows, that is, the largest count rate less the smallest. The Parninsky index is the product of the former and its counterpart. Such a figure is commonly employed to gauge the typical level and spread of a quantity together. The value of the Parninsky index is 333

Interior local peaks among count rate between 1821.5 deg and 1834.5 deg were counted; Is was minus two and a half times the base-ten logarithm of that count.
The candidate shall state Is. -1.2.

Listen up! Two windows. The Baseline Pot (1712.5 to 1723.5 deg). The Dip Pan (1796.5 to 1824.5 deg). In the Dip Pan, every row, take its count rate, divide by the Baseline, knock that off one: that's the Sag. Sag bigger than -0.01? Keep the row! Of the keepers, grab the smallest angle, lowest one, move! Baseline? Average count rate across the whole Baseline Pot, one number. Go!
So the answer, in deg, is 1797.0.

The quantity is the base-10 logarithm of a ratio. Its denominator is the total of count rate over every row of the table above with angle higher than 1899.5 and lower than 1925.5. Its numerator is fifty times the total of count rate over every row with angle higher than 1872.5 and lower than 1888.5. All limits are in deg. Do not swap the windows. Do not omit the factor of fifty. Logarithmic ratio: 1.42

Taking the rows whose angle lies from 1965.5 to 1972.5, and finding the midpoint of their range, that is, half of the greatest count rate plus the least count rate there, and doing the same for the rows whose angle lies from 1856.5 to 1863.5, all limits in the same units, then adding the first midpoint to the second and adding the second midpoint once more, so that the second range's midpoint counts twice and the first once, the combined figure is 363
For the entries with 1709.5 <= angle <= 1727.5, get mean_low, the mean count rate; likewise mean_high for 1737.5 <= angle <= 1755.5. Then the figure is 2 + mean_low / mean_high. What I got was 3.34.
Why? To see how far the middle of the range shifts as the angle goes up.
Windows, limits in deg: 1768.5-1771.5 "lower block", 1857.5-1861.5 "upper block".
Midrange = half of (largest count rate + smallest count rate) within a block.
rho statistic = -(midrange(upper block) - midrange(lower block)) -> -27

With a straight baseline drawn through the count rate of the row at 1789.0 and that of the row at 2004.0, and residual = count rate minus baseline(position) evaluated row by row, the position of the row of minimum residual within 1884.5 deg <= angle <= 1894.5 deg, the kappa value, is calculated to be 1889.0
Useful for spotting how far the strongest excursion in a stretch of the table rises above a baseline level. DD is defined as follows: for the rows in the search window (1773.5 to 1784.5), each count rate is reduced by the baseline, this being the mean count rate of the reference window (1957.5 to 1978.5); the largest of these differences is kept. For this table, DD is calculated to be 3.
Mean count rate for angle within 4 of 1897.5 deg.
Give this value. 126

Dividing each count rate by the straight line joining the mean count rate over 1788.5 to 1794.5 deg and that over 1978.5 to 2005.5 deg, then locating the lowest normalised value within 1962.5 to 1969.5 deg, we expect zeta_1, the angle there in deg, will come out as 1968.0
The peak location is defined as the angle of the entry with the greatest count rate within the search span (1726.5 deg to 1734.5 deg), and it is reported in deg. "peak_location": 1732.0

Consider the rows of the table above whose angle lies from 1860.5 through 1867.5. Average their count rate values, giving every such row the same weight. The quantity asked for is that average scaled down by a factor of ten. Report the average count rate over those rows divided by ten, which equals 12.6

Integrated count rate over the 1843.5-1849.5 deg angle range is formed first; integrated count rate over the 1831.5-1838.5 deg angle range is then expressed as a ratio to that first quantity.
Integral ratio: 1.1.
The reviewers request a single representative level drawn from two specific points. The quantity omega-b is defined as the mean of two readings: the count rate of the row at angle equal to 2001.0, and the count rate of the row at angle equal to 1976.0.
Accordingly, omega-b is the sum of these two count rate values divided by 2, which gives 124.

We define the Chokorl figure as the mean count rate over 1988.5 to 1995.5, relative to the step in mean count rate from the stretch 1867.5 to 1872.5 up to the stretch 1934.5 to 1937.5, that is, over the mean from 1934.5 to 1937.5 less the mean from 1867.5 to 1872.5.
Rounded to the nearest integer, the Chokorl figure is -14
